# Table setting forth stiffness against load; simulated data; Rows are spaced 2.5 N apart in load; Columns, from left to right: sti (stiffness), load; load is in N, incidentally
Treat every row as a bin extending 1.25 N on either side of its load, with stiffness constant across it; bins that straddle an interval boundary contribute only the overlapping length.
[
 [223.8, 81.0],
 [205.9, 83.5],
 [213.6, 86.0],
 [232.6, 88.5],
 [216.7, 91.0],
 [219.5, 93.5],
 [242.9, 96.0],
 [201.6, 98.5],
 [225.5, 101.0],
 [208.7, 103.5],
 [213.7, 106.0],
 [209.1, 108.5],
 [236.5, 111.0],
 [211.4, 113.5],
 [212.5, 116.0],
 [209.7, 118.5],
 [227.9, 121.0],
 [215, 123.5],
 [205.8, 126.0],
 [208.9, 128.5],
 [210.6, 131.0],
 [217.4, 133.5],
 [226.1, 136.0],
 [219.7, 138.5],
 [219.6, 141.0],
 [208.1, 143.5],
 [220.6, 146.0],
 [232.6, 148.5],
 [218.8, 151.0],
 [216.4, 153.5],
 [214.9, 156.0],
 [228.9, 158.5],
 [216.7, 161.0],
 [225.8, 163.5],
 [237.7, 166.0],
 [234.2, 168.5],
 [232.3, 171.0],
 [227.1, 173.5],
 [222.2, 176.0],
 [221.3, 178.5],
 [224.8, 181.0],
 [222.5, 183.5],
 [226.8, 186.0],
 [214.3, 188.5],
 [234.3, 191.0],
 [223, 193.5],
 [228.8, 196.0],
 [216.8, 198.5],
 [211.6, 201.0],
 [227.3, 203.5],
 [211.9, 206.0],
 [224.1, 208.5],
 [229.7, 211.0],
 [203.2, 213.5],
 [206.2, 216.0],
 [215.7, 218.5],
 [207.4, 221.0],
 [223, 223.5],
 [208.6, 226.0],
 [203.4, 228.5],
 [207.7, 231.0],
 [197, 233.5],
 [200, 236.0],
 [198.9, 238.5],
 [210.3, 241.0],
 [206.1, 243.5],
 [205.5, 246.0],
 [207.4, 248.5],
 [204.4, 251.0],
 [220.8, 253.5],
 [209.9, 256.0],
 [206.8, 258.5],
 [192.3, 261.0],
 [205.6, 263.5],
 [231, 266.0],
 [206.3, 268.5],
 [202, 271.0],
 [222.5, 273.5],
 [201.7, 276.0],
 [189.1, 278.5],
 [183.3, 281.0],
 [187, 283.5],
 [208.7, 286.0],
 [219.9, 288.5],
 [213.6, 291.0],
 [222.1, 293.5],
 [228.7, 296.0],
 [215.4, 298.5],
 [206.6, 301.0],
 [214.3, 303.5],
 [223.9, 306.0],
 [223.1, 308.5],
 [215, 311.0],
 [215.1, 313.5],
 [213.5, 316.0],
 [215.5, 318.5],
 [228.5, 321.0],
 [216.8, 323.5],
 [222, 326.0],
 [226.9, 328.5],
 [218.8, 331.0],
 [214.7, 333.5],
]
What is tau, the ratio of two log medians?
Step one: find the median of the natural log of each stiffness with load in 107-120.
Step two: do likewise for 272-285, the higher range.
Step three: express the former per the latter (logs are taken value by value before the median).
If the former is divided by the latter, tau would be 1.021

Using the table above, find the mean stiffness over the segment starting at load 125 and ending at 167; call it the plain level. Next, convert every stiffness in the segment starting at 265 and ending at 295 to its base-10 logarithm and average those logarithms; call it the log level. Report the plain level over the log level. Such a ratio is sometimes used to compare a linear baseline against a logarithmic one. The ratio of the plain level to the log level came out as 94.7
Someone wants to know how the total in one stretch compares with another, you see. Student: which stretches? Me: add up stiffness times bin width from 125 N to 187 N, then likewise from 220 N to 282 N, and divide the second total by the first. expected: 0.93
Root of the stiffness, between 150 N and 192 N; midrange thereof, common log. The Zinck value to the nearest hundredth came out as 1.18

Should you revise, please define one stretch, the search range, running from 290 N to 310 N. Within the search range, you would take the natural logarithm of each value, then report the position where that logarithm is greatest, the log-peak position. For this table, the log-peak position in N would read 296.0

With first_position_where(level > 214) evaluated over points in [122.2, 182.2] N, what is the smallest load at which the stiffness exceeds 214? 123.5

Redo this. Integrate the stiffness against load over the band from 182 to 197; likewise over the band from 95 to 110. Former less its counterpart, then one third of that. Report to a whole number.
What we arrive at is 40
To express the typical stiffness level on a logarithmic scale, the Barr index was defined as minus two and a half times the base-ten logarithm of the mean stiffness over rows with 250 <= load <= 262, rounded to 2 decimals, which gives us -5.79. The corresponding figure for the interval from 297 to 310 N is -5.84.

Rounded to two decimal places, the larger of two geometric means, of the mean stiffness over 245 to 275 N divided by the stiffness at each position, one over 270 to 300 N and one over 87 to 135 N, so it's 1.01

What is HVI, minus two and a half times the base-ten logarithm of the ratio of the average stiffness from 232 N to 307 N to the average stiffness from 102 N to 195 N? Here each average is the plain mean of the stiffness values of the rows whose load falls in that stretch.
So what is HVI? 0.063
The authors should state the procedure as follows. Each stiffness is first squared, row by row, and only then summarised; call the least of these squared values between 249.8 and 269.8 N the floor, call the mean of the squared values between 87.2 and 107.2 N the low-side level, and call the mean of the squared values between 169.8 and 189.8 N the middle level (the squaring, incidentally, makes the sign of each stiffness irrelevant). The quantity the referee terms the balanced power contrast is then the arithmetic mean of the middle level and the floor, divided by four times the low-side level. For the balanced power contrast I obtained 0.224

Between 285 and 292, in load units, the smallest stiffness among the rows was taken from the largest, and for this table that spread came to 11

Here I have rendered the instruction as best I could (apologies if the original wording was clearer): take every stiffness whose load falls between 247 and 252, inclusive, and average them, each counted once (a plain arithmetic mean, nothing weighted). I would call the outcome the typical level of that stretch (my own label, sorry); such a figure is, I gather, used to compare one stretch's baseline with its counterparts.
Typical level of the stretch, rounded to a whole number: 206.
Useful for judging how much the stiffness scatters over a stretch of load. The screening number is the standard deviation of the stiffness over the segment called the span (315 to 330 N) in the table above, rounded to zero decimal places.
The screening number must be 6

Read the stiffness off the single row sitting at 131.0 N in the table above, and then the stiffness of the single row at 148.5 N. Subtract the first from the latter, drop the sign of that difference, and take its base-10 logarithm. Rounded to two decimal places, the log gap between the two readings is 1.34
